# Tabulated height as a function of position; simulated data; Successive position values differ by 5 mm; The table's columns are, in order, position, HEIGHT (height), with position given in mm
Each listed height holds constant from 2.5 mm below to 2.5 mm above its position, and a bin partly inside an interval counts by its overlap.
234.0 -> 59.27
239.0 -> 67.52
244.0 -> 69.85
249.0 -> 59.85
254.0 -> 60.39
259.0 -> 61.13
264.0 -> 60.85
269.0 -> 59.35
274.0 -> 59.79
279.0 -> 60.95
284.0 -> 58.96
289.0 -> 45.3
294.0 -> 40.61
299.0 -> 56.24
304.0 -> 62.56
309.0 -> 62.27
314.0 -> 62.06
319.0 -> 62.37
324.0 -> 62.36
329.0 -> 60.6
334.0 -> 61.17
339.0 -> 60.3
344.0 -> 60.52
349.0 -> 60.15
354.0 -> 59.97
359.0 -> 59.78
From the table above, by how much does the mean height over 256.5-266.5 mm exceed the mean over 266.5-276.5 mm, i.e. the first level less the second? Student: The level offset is 1.4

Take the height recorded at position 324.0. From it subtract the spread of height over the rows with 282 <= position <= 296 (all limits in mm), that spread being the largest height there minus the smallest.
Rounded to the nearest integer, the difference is 44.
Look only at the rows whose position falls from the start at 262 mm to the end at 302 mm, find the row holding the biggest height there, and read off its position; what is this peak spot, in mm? 279.0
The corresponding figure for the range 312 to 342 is 319.0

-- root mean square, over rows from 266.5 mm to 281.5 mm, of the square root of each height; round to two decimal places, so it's 7.75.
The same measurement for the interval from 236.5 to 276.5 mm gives 7.90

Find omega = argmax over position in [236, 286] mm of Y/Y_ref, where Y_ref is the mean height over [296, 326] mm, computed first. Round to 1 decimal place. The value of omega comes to 244.0 mm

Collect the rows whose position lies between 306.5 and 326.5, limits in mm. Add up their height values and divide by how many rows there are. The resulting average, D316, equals 62.3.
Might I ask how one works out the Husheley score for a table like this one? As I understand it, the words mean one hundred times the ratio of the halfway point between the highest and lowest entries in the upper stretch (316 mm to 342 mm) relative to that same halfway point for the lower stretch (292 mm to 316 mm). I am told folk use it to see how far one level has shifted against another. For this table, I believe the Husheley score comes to 119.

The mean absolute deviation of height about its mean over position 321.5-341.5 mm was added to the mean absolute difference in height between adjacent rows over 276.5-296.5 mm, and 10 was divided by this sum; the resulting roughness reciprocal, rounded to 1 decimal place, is 1.3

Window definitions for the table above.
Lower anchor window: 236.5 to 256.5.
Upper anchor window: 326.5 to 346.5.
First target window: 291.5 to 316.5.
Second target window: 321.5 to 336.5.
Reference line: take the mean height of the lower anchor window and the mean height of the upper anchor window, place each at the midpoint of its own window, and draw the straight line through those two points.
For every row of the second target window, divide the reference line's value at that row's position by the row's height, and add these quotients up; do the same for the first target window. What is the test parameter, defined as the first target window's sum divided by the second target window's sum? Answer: 1.9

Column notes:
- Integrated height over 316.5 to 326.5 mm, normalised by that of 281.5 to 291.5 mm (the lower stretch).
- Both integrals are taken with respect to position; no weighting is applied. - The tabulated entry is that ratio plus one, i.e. 2.2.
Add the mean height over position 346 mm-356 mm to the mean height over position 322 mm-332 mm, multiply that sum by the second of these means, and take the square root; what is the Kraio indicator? 86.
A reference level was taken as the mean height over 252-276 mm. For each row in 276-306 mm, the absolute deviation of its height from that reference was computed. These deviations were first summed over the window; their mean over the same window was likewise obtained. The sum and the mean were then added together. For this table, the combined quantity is 50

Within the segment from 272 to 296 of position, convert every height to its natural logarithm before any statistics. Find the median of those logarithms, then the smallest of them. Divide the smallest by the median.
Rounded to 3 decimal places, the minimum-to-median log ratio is 0.909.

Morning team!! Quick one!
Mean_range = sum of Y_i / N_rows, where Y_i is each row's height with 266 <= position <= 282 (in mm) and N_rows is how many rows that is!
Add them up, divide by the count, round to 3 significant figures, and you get 60.0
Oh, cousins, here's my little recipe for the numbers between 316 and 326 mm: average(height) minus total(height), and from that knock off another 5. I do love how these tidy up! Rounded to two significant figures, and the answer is -67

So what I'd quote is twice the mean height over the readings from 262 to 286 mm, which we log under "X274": 120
